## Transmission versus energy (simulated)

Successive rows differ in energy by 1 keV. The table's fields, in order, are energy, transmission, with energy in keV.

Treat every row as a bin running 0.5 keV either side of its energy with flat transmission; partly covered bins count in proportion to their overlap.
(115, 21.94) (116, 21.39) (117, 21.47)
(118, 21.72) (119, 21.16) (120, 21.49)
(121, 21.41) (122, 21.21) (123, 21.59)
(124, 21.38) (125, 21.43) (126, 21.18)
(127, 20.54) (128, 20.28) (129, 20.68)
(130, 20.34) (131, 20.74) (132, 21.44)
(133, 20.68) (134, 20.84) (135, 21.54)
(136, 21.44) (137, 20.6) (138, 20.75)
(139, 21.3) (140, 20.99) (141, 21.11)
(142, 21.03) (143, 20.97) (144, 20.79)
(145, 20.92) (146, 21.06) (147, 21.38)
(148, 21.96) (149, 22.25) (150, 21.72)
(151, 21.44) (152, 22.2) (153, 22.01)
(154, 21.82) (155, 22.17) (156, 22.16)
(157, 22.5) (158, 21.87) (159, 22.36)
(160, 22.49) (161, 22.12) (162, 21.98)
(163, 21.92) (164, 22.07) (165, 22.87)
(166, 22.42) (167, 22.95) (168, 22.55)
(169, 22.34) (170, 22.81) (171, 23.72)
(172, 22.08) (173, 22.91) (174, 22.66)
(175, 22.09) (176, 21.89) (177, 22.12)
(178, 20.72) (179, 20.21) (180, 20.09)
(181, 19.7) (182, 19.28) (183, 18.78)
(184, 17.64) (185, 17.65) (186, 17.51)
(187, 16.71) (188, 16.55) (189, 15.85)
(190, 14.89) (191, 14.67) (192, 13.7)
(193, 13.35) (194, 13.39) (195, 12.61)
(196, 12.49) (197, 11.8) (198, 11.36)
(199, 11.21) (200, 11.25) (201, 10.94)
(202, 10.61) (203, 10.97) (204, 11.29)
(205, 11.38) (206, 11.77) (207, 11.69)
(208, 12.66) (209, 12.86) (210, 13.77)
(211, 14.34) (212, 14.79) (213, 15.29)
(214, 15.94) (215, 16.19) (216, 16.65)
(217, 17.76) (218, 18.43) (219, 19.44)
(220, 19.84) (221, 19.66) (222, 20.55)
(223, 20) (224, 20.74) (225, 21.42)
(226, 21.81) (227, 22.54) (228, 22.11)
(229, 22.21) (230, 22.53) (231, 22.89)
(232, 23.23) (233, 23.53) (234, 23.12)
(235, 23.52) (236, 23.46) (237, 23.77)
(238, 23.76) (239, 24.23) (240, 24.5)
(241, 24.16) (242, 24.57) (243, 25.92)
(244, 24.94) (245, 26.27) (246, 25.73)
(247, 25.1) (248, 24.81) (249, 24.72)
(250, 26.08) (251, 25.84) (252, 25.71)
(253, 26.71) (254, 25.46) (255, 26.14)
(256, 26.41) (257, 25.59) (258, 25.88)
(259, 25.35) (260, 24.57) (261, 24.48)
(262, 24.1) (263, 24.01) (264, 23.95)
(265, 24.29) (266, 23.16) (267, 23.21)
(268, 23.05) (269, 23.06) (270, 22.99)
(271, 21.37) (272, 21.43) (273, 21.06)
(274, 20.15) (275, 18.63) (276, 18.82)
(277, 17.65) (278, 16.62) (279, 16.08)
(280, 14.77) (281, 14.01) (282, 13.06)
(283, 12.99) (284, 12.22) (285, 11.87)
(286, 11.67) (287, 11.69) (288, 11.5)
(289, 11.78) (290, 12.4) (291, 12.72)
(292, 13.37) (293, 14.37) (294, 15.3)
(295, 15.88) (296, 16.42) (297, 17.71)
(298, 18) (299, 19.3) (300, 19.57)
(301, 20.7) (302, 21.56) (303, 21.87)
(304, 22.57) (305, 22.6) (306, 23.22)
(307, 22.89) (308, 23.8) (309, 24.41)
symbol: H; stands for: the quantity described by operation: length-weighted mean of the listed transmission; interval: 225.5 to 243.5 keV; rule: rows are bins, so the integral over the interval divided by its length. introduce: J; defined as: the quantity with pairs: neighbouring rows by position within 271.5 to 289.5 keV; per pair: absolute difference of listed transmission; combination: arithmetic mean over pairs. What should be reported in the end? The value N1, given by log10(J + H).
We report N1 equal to 1.38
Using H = 23.4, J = 0.63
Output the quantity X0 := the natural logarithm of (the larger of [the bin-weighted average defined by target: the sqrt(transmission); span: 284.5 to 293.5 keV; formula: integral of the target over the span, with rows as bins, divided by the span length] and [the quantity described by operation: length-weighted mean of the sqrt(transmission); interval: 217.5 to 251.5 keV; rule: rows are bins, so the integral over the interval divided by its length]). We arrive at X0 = 1.57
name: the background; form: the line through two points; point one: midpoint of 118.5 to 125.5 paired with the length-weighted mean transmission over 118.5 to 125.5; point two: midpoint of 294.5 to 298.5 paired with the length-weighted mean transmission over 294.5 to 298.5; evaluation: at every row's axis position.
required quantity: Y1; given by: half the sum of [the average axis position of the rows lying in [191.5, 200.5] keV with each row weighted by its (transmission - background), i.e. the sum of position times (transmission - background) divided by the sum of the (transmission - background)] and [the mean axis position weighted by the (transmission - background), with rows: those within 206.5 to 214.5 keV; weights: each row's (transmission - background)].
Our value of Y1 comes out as 203.1 keV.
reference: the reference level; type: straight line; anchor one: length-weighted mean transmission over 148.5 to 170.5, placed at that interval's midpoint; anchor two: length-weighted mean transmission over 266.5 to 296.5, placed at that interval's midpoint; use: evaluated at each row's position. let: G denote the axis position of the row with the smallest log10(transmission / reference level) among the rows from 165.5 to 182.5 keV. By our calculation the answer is 182 keV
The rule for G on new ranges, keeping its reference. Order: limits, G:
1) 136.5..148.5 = 137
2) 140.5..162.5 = 144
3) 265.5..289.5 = 288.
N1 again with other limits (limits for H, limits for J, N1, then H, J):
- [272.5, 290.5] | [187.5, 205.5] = 1.18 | 14.8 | 0.40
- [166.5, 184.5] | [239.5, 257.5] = 1.34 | 21.4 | 0.69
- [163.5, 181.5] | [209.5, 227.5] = 1.35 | 22.0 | 0.60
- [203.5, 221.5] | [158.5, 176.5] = 1.20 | 15.2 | 0.48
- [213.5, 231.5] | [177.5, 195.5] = 1.31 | 20.0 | 0.48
